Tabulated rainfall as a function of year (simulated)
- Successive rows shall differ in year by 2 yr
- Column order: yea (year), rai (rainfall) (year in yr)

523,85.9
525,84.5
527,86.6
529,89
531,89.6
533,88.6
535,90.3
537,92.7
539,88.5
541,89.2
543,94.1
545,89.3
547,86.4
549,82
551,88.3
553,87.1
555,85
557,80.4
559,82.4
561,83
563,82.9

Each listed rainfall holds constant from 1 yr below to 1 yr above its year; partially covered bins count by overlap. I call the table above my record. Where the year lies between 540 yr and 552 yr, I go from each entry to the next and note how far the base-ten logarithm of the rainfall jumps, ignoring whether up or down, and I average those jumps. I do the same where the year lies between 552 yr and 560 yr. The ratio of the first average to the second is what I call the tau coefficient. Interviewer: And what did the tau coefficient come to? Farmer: 1.5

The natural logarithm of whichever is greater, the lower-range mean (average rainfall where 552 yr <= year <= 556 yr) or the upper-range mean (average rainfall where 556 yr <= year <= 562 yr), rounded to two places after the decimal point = 4.45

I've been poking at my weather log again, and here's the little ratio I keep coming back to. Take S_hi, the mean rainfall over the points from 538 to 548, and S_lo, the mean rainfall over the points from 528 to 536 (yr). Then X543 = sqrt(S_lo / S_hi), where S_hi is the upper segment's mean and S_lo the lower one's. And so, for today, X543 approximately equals 1.00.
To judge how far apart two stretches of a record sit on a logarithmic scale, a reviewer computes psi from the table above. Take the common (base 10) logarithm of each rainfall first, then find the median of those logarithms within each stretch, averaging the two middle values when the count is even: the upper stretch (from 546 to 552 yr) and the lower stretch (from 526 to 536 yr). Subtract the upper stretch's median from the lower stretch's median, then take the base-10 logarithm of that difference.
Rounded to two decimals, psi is -1.89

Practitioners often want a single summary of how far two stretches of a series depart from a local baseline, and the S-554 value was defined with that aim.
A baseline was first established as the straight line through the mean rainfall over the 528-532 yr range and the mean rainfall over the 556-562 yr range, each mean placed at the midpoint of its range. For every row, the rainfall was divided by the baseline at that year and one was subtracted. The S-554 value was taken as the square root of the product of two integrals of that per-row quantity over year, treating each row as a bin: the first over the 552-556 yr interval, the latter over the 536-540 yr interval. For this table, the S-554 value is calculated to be 0.144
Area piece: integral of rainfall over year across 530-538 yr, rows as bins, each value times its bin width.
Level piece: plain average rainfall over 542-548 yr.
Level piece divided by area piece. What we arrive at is 0.12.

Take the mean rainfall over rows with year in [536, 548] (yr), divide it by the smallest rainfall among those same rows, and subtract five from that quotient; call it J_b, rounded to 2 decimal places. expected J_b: -3.96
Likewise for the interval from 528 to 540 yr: -3.99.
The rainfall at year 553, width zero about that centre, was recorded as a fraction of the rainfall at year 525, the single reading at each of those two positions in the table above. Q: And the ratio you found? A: 1.03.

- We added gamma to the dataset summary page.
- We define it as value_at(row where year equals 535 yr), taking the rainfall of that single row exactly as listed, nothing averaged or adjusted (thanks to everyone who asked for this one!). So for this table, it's 90.3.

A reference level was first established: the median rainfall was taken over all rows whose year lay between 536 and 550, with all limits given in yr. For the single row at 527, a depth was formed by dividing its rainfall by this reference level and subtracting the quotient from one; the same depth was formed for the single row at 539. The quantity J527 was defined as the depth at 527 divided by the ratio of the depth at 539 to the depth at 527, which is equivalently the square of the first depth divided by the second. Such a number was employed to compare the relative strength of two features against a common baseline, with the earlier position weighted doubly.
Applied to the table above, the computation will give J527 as 0.11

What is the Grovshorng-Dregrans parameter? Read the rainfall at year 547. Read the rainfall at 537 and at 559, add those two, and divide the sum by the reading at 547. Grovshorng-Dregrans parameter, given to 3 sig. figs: 2.03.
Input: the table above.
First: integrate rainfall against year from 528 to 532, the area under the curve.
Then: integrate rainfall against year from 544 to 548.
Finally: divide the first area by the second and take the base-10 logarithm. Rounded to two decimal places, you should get 0.01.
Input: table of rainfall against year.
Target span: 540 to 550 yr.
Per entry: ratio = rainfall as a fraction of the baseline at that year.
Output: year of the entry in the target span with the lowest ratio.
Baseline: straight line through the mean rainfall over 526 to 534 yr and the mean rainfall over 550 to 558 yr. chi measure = 549 yr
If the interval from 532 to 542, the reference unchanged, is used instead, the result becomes 533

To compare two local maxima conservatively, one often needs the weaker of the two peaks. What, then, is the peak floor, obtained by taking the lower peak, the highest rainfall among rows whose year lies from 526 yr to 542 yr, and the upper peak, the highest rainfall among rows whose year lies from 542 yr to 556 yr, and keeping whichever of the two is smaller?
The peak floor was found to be 92.7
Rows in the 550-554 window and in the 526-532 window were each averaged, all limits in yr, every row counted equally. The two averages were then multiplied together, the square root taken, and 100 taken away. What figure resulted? -12.0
